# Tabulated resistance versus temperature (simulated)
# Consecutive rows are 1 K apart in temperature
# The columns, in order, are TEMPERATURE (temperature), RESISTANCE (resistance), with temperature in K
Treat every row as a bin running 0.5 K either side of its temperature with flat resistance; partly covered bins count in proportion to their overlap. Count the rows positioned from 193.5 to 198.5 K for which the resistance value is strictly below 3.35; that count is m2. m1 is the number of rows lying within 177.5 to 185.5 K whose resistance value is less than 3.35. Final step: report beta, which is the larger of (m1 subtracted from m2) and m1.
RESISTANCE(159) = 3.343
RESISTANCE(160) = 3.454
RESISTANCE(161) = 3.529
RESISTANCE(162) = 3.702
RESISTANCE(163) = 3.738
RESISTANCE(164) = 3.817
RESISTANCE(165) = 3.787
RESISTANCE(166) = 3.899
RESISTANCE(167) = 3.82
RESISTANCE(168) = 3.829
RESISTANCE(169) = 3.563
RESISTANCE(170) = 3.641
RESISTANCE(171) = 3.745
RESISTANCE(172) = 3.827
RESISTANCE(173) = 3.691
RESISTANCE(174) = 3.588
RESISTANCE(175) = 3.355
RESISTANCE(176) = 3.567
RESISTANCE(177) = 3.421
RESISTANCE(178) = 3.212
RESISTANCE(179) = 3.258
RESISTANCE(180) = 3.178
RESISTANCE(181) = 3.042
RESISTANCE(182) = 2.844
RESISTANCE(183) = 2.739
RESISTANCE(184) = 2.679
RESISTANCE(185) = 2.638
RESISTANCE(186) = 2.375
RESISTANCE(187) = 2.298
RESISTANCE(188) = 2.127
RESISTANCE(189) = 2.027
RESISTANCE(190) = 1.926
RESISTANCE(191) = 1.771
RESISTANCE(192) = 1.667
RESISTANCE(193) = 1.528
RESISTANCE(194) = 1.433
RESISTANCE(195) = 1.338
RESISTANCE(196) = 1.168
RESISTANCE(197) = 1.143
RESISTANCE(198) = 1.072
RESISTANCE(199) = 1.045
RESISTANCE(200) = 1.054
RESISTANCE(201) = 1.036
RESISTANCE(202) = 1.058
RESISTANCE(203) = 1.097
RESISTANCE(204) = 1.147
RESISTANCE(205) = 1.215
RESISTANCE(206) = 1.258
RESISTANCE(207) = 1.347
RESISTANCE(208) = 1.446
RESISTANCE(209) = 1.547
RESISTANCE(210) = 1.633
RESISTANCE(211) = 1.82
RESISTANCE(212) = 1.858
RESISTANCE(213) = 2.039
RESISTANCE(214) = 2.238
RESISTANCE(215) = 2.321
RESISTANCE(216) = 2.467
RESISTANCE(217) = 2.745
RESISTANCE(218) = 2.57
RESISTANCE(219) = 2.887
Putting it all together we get 8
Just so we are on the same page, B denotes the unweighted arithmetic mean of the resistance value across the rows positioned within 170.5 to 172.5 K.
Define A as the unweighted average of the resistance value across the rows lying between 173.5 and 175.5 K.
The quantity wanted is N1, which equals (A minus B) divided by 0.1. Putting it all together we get -3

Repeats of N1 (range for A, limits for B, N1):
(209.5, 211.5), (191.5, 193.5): 1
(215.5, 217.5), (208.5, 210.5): 10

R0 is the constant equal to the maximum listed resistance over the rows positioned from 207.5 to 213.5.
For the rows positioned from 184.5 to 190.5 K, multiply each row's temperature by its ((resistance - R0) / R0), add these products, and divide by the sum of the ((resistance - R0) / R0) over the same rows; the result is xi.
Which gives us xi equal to 185.4 K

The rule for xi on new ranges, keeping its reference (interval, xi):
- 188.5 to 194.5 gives 192.6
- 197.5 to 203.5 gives 200.5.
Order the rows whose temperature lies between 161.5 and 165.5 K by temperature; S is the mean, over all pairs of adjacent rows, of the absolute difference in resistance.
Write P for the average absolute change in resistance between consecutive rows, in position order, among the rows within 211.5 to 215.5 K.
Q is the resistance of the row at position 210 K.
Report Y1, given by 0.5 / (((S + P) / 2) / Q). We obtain 8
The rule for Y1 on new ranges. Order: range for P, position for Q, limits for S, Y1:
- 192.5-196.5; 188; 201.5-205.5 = 12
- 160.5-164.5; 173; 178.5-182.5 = 16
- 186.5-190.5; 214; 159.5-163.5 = 10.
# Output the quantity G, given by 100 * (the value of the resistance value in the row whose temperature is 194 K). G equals 143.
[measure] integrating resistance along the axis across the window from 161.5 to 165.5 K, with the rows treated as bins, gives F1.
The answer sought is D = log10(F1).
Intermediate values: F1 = 15.0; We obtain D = 1.18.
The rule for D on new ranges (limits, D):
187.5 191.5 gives 0.89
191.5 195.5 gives 0.78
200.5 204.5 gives 0.64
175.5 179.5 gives 1.13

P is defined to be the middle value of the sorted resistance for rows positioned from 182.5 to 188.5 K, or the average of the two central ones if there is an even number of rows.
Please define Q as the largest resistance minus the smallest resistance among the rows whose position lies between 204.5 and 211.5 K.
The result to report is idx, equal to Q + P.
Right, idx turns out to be 3.1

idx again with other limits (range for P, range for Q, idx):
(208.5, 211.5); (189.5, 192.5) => 1.9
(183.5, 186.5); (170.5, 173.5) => 2.8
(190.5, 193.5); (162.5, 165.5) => 1.7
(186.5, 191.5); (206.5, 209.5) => 2.2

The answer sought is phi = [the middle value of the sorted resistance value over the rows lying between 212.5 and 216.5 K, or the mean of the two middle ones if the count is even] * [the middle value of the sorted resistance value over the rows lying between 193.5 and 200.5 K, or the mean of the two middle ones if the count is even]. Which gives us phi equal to 3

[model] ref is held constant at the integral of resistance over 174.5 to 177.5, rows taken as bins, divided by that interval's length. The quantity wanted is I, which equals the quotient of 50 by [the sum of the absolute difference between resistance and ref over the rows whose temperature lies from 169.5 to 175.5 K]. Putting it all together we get 37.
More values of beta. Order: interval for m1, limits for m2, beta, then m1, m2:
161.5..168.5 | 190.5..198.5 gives 8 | 0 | 8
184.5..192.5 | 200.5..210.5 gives 8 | 8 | 10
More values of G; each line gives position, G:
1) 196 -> 117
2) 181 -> 304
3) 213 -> 204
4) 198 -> 107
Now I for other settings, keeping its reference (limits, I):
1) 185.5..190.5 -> 8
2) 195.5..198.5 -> 7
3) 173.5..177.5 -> 132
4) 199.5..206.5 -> 3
